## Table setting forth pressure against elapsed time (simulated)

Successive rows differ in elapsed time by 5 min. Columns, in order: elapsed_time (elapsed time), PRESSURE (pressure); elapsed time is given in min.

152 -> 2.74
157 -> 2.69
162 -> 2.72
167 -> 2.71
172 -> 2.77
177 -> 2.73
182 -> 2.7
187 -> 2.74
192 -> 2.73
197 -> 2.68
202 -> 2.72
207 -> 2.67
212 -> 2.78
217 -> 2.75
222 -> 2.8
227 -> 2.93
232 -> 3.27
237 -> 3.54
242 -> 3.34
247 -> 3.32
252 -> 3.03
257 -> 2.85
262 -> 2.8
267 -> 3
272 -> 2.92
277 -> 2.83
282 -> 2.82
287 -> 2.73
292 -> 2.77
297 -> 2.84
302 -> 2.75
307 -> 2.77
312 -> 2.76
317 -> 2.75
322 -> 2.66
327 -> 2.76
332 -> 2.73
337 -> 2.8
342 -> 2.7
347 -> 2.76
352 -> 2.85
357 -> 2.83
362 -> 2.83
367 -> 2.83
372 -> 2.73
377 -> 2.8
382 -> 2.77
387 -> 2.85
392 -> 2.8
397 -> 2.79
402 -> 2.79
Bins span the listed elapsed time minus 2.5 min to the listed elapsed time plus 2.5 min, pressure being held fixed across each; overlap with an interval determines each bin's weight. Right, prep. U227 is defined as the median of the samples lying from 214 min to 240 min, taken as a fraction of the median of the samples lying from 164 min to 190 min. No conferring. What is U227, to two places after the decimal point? 1.07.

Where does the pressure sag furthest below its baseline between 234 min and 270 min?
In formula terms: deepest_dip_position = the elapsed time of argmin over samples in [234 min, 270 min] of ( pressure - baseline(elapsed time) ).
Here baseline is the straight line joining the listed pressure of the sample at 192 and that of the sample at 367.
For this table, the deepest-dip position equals 262 min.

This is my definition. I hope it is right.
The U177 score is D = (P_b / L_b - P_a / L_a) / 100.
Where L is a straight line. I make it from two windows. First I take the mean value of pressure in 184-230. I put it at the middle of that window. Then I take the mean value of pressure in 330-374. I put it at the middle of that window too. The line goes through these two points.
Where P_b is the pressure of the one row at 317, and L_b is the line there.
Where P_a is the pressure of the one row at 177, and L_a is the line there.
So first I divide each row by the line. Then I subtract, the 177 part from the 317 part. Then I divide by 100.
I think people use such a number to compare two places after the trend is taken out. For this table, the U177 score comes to 0.0000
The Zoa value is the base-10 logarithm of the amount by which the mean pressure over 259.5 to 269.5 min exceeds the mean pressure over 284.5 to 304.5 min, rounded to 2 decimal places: -0.89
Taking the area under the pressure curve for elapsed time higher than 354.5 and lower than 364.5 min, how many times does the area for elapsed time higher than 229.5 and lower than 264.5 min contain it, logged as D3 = 3.9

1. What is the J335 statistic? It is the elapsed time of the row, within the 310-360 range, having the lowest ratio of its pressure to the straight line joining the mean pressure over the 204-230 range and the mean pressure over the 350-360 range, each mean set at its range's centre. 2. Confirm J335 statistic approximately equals 322 min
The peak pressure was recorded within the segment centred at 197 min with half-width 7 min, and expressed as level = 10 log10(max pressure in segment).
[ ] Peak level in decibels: 4.36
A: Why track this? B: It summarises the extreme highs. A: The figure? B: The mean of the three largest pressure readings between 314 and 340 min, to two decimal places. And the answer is 2.77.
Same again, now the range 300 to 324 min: 2.76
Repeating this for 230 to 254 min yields 3.40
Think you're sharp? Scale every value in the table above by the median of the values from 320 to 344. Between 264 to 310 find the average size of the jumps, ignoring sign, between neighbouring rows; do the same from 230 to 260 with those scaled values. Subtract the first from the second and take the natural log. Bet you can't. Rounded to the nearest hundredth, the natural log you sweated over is -3.04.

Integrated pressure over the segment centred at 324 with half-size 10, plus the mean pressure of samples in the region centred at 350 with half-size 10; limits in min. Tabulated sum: 57.3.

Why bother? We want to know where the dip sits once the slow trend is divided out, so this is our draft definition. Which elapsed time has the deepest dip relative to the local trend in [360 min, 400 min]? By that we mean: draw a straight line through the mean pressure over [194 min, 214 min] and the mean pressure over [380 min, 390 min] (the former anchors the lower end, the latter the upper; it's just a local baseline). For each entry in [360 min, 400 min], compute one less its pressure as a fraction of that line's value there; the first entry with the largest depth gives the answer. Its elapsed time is 372 min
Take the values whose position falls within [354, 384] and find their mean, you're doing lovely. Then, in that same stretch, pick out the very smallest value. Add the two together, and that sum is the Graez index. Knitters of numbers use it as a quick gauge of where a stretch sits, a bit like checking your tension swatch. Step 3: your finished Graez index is 5.53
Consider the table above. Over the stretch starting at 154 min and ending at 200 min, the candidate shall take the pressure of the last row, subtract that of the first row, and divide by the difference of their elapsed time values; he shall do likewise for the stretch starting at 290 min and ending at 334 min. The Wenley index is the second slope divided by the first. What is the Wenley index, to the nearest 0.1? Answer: 4.0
